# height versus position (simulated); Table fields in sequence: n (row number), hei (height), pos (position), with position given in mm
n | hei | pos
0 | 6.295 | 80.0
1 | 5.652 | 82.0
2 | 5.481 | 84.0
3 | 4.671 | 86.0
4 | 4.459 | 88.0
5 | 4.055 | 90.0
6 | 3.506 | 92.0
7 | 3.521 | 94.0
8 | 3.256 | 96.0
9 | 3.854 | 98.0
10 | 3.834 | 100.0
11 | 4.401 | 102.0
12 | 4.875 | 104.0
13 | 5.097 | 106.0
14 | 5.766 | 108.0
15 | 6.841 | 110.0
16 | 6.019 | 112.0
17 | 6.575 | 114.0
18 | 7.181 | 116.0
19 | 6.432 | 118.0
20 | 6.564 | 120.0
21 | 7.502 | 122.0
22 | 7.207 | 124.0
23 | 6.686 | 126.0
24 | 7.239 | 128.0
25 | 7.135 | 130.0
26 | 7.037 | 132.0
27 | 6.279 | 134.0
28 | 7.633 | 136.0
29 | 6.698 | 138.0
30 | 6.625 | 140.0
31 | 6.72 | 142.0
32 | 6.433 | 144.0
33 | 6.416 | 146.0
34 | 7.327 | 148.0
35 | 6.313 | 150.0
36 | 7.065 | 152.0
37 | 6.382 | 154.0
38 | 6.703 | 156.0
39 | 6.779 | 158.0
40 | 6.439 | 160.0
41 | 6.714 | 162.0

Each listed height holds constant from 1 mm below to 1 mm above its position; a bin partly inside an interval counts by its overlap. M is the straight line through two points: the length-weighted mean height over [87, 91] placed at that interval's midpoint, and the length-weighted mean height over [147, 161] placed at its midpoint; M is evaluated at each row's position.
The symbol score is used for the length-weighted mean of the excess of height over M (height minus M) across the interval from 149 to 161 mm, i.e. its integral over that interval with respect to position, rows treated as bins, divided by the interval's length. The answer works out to -0.1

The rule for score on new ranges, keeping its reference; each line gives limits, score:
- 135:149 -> 0.6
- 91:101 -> -0.9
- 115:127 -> 1.5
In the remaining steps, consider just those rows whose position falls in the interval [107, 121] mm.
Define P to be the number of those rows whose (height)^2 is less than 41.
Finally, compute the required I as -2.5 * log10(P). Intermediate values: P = 2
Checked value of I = -0.8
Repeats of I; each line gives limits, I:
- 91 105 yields -2.1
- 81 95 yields -2.1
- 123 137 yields 0.0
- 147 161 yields -0.8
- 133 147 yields 0.0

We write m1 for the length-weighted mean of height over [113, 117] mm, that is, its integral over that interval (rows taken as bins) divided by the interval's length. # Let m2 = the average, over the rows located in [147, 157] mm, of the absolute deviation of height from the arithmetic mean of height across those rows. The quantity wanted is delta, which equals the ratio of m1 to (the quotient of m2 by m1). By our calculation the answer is 135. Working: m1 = 6.9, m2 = 0.35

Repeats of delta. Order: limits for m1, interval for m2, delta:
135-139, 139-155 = 181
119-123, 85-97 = 102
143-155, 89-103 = 149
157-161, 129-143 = 130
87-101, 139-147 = 115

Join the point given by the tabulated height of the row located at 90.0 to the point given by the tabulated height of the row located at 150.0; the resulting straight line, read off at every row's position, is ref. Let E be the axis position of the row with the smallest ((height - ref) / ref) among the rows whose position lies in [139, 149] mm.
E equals 146.0 mm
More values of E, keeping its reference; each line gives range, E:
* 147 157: 154.0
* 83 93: 92.0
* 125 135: 134.0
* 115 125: 118.0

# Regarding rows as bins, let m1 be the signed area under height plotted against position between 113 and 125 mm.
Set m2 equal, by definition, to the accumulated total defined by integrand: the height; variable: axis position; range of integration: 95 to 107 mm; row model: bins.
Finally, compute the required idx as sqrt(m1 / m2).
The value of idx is 1.28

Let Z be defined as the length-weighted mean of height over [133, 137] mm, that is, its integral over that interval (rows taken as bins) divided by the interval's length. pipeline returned 6.96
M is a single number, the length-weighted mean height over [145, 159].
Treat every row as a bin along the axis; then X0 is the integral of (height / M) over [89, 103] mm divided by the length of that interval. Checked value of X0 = 0.56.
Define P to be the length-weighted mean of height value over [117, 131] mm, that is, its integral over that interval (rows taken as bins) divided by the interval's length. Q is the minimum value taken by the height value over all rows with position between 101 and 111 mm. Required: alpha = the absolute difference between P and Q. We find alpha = 2.57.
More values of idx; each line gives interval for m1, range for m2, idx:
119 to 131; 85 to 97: 1.34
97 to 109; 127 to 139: 0.81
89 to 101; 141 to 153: 0.74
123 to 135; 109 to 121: 1.02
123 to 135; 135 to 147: 1.01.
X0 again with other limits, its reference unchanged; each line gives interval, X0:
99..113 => 0.78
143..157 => 0.99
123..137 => 1.05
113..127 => 1.02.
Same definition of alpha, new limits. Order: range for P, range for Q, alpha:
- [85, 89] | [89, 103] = 1.31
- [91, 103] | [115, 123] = 2.70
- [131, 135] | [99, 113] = 2.82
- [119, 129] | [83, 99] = 3.78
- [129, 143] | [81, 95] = 3.37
